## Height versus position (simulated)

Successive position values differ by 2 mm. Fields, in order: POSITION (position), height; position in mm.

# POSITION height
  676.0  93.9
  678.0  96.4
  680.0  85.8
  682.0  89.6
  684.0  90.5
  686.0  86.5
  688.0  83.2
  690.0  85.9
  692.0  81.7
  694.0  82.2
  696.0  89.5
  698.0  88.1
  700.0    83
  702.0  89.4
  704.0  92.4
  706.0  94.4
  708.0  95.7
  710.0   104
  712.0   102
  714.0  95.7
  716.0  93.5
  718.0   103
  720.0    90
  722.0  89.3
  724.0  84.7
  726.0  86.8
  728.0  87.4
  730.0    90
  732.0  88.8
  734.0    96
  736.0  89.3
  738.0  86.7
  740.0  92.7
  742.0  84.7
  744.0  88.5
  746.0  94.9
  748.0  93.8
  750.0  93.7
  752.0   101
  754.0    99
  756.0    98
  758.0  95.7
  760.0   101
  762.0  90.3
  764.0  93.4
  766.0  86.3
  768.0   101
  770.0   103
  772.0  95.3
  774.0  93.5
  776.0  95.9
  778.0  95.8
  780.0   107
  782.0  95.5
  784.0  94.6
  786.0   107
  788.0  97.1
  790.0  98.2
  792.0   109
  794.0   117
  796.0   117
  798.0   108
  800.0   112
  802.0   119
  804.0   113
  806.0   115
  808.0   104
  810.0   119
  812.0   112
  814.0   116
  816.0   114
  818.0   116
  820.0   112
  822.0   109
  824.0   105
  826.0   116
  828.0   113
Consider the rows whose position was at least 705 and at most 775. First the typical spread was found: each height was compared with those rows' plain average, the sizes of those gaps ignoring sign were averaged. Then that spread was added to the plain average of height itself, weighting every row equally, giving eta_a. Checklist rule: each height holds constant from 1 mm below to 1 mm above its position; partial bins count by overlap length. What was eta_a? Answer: 98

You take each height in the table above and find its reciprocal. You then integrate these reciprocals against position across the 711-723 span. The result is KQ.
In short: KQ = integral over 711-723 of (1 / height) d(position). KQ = 0.13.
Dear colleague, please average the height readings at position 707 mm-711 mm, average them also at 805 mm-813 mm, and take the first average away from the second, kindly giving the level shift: 13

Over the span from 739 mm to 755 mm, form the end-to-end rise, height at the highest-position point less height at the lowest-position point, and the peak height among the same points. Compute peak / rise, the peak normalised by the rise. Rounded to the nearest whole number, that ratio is 16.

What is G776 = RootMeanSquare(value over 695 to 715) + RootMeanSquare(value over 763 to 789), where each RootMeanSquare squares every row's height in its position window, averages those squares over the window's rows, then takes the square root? 191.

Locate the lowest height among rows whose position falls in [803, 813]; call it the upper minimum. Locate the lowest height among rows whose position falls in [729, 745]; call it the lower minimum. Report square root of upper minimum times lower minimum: 93.9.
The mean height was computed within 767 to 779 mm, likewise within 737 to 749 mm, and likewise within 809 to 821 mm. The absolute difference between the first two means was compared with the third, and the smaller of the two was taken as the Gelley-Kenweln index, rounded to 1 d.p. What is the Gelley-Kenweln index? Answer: 7.2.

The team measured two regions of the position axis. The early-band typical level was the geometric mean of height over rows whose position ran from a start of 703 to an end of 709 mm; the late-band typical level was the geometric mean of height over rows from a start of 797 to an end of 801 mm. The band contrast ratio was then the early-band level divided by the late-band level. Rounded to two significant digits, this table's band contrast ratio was 0.86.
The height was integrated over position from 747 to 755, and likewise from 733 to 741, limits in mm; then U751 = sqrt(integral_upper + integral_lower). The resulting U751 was 38.8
